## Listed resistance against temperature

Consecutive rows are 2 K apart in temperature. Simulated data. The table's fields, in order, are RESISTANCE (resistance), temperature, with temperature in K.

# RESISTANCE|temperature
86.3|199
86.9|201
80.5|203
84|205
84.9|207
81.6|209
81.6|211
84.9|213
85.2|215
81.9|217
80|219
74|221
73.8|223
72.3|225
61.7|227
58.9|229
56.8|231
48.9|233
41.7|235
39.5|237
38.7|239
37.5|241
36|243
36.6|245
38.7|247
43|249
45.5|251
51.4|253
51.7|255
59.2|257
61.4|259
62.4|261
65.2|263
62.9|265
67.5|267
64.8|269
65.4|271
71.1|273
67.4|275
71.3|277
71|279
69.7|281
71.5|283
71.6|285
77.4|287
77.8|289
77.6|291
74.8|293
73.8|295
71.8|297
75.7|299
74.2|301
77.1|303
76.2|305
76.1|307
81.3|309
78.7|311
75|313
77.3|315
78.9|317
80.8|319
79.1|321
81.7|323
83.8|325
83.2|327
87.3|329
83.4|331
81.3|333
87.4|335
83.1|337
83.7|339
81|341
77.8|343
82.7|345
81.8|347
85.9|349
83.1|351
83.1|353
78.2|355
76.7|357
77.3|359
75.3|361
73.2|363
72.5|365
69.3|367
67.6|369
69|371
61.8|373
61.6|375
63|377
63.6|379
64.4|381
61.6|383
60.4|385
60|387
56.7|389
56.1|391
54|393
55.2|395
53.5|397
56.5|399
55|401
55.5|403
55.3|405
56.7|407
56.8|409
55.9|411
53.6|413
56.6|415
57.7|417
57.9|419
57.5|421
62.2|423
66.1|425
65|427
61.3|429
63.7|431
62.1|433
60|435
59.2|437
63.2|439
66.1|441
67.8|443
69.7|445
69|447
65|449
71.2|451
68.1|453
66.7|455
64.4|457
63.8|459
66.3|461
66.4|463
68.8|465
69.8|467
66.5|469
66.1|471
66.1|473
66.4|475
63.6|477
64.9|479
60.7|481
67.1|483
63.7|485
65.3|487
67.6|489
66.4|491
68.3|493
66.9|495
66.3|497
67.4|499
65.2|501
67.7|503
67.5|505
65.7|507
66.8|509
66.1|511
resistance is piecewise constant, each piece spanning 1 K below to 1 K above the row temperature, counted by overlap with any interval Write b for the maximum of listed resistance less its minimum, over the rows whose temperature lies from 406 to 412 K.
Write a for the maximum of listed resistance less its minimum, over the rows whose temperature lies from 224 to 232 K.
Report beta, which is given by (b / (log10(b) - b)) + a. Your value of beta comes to 15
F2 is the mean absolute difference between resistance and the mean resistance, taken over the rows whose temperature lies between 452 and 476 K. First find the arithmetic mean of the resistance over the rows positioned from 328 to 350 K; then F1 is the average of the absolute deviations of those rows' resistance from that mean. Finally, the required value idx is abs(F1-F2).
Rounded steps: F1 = 2.1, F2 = 1.2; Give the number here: 1.0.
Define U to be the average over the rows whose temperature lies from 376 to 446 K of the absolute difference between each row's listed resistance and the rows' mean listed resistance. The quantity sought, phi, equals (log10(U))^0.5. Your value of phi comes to 0.76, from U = 3.7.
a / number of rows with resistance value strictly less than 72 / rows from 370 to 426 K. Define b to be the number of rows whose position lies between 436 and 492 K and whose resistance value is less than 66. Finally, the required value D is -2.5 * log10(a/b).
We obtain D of -1.1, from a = 28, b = 10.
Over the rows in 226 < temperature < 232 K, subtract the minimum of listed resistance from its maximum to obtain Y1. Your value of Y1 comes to 5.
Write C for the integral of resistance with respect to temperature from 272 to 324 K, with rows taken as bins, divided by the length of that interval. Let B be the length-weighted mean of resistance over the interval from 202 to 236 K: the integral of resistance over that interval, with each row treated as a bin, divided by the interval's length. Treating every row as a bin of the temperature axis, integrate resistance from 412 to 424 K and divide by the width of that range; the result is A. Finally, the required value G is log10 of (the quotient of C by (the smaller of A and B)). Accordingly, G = 0.12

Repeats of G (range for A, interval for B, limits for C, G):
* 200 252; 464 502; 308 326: 0.10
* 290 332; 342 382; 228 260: -0.20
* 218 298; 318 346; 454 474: 0.04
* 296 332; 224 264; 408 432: 0.07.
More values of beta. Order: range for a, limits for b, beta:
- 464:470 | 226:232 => 2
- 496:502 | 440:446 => 1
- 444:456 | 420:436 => 5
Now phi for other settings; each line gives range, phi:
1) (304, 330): 0.67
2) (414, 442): 0.66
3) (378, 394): 0.69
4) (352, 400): 0.93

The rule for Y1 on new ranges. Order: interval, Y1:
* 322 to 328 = 2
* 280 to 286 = 2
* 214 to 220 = 5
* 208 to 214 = 3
